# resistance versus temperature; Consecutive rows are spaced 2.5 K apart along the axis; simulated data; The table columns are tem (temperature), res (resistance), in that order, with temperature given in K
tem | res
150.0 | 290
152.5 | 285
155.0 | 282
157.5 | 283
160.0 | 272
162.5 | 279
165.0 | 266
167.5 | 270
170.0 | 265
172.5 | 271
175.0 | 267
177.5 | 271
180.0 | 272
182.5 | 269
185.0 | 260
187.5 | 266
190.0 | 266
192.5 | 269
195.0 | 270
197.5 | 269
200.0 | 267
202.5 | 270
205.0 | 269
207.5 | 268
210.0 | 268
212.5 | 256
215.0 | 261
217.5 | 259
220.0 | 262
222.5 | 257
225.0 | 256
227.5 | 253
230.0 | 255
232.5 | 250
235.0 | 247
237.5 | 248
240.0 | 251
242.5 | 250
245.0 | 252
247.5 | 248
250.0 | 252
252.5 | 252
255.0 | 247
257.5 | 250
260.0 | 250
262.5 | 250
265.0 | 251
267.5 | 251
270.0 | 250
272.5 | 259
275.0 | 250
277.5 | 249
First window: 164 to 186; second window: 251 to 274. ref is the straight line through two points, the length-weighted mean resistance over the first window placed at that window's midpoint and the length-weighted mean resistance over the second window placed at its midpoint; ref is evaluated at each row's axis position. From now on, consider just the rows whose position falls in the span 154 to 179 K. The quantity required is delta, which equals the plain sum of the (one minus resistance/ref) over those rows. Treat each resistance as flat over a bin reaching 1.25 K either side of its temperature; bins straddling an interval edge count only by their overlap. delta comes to -0.11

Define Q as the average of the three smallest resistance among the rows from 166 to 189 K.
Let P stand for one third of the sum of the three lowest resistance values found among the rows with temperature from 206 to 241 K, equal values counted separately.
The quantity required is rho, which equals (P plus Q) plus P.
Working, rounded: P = 248.3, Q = 264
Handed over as 760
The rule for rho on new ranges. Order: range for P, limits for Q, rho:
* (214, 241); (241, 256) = 745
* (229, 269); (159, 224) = 752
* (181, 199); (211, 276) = 775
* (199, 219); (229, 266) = 765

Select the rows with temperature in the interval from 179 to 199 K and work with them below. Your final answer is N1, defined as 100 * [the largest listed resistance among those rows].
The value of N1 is 27200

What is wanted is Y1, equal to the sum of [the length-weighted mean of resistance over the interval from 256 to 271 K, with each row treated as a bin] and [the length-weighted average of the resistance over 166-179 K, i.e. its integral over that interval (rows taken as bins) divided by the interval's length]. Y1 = 519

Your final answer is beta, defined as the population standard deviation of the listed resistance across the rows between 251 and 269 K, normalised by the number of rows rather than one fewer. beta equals 1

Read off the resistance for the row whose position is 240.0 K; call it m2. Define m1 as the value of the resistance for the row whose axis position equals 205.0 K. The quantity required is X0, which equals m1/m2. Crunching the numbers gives 1.072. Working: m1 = 269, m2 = 251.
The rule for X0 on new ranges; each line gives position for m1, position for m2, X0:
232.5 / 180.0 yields 0.919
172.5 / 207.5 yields 1.011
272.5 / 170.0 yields 0.977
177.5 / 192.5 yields 1.007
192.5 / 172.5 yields 0.993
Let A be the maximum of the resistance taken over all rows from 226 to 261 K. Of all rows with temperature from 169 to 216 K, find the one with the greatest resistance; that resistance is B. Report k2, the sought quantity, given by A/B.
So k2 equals 0.94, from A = 255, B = 272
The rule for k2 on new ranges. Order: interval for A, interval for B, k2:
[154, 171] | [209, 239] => 1.06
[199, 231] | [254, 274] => 1.04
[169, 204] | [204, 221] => 1.01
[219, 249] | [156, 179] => 0.93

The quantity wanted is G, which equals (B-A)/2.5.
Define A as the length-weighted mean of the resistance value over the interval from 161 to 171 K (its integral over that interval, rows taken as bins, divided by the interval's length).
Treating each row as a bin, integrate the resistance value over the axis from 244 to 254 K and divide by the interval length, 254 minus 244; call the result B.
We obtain -8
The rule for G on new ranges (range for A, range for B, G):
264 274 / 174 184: 7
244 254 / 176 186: 7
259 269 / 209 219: 4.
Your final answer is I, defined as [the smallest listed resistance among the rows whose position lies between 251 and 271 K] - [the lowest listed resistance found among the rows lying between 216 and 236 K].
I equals 0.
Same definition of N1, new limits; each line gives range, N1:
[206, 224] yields 26800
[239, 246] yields 25200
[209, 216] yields 26800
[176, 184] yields 27200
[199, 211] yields 27000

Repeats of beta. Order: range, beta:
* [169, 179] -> 3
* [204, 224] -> 5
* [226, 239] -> 3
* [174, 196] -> 3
